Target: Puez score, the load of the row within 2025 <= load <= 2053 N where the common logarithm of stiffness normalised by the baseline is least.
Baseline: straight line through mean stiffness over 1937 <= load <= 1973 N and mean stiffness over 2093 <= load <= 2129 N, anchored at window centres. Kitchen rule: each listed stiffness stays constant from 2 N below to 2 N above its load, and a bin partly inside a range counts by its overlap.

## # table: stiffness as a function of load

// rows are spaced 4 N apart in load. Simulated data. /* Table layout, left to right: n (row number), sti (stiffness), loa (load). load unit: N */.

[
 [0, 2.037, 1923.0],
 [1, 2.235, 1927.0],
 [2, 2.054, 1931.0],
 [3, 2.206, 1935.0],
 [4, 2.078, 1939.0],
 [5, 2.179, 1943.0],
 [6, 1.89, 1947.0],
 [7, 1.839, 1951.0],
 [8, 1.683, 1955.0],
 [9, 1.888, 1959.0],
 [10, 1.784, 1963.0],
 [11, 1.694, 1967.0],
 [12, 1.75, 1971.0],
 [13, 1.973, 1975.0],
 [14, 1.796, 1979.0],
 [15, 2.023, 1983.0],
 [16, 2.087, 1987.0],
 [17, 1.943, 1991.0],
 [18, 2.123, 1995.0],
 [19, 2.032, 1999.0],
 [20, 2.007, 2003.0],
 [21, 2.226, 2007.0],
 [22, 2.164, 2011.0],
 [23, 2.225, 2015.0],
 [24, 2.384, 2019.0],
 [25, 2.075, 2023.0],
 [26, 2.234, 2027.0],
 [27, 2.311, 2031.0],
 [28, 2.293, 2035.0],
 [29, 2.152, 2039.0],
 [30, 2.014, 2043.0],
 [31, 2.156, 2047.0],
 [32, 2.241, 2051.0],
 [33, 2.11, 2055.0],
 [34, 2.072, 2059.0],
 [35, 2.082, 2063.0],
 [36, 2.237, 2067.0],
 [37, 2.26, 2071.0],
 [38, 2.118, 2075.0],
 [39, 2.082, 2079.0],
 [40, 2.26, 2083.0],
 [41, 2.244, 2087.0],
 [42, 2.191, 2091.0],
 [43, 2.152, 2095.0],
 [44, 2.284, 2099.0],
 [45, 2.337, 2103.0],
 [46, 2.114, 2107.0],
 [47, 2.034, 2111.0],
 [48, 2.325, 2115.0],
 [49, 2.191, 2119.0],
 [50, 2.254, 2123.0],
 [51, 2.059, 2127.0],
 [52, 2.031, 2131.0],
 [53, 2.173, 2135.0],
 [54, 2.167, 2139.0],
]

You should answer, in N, 2043.0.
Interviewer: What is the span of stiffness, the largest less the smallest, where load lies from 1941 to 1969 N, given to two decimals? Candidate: 0.50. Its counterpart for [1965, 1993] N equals 0.39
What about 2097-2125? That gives 0.30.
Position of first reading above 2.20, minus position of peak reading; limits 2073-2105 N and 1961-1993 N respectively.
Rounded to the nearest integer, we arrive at 96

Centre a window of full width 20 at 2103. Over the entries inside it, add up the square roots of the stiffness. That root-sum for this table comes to 7.39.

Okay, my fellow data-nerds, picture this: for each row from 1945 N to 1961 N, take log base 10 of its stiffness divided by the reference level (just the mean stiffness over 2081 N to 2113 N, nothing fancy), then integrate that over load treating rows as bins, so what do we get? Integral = -1.31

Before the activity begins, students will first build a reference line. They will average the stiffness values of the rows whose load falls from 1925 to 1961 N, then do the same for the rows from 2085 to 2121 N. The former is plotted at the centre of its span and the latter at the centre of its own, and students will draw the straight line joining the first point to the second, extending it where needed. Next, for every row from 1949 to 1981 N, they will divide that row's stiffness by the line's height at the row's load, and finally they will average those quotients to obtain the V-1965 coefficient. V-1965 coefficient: 0.89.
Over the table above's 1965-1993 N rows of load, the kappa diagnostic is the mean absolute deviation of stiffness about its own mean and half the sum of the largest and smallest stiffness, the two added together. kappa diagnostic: 2.02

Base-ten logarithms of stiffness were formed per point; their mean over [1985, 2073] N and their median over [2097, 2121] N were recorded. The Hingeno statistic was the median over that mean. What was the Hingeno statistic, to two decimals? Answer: 1.05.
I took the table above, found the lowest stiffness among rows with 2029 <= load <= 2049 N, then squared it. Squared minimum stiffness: 4.06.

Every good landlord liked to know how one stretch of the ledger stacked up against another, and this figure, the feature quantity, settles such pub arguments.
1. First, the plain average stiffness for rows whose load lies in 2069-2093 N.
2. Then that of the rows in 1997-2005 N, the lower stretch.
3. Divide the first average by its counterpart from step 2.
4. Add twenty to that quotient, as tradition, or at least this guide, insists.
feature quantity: 21.1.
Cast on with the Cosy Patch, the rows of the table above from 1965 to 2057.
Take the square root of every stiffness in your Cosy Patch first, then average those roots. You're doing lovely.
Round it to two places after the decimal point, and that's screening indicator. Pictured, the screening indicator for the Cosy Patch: 1.44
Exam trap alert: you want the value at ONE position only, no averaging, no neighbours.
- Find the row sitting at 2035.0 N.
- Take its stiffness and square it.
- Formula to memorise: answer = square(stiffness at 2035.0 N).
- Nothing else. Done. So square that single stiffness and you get 5.3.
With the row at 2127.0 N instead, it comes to 4.2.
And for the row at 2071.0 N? 5.1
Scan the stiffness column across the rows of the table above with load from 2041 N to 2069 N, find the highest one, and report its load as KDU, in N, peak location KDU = 2051.0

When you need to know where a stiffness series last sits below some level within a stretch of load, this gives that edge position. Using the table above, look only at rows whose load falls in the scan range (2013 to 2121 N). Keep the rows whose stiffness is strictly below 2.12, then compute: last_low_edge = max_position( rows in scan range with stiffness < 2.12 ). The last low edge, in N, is 2111.0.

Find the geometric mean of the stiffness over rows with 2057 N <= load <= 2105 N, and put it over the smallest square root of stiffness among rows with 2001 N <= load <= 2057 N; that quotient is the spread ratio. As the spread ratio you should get 1.547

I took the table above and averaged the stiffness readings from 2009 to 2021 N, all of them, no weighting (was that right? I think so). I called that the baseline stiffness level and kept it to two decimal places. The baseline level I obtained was 2.26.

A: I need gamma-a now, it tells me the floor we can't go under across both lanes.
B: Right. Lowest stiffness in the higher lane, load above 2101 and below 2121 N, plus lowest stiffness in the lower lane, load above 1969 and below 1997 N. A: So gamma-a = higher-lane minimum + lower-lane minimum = 3.78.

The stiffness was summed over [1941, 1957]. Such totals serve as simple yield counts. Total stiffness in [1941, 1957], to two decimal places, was 7.59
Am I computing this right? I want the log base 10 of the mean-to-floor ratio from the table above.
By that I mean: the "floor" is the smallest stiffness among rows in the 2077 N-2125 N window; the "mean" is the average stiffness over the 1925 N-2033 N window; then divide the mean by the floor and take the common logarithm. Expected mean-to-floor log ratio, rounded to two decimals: 0.00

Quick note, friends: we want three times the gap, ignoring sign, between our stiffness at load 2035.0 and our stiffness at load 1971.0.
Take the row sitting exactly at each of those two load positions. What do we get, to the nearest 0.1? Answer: 1.6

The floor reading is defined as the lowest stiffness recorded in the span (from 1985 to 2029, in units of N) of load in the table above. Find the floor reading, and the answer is 1.943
